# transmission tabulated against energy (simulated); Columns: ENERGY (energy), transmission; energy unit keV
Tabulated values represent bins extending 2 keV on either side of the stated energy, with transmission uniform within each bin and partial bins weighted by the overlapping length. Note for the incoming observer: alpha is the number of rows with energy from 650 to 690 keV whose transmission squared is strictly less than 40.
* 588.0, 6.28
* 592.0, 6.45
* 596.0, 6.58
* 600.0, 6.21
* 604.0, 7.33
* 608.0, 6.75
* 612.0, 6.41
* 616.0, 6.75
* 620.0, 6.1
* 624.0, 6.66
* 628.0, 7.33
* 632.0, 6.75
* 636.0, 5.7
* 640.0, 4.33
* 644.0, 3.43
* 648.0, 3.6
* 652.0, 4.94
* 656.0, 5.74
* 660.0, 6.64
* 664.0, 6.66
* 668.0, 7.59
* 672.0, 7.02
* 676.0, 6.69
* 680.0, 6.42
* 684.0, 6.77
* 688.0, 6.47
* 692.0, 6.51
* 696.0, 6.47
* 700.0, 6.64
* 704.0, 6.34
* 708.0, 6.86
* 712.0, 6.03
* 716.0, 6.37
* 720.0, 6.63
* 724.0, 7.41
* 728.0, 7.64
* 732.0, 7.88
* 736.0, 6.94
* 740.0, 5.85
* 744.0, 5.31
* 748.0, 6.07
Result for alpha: 2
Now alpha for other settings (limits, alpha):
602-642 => 3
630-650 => 4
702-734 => 1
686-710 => 0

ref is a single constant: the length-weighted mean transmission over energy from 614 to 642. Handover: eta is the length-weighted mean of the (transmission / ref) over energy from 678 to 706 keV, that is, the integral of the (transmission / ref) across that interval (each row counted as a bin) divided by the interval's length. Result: 1.05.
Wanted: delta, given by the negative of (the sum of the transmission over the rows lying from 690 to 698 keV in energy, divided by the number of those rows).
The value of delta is -6.5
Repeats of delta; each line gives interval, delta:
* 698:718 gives -6.4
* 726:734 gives -7.8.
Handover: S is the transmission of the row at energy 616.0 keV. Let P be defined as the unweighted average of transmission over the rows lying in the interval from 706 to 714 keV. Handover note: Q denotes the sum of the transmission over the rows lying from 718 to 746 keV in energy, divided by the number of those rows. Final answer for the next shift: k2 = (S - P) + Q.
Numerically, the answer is 7.1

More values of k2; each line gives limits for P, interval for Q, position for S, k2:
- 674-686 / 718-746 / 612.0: 6.6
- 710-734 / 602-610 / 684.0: 6.8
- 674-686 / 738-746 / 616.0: 5.7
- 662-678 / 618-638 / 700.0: 6.2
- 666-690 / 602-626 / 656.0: 5.6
